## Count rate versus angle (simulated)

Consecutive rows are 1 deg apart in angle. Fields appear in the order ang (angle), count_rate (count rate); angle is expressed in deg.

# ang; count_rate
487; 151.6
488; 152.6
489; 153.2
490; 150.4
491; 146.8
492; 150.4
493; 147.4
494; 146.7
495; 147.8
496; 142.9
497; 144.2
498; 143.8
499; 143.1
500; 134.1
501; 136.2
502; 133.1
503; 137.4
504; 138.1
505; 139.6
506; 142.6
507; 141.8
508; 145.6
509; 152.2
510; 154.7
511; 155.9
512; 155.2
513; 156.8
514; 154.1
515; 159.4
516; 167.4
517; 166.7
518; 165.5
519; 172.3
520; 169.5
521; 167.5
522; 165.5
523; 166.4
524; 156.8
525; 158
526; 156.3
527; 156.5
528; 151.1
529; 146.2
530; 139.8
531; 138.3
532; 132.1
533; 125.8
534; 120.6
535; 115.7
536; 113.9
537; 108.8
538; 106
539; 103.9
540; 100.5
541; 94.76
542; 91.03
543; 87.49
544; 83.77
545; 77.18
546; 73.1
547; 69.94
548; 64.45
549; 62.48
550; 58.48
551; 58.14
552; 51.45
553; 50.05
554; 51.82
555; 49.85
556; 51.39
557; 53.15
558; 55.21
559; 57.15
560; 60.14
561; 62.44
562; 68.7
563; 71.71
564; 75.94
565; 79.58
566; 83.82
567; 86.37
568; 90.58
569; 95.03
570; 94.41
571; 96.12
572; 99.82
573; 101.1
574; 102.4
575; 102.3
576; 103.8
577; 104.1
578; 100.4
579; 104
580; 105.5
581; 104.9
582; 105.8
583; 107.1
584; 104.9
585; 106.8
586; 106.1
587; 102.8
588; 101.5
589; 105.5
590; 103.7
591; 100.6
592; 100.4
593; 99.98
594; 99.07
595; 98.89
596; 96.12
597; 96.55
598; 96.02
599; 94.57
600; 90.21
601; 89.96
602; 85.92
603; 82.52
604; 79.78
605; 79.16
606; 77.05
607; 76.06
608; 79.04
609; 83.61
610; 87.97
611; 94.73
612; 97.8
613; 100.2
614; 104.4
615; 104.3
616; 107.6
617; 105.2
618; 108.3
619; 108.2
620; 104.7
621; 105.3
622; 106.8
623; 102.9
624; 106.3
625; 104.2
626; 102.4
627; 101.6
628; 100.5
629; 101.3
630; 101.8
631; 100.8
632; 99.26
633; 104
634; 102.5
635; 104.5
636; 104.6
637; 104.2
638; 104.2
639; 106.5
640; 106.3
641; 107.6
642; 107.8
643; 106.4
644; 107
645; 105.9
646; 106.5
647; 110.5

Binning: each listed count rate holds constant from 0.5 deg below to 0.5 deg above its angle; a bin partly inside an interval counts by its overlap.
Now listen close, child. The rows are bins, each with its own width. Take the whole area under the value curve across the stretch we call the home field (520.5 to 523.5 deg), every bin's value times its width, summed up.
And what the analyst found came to 499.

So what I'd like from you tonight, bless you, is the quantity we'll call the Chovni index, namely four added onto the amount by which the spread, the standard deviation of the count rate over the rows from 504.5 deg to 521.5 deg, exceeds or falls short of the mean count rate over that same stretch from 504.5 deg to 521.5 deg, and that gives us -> -143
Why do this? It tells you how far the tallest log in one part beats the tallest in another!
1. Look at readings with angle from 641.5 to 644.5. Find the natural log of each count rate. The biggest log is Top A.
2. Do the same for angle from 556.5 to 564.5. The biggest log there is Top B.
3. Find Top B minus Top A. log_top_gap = -0.35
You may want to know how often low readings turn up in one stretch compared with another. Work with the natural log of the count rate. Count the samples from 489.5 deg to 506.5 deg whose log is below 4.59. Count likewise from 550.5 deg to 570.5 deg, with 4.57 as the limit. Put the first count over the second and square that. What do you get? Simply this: 0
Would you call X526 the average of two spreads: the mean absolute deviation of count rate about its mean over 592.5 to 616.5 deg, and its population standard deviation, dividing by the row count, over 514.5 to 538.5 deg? 15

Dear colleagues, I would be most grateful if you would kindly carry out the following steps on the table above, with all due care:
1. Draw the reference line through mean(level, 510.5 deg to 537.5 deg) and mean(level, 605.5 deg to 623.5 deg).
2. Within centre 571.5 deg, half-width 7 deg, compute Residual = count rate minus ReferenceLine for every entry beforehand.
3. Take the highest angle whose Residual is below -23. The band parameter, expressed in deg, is 571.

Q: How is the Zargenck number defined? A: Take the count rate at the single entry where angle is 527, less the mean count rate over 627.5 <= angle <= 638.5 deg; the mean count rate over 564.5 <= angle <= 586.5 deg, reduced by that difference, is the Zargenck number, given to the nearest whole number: 45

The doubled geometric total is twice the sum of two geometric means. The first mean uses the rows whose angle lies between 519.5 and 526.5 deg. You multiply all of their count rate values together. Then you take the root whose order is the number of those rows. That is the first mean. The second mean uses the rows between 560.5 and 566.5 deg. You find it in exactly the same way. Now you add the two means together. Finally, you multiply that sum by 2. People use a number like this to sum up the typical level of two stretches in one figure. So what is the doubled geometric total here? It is 472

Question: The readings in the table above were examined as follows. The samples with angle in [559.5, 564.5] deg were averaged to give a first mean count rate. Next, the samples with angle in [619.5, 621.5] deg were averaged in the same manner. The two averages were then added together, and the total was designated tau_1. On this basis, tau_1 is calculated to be 173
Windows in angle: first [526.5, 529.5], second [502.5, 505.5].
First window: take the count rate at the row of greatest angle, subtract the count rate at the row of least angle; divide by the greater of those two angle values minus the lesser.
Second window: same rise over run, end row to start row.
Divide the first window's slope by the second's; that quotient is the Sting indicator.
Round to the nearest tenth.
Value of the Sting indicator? -4.7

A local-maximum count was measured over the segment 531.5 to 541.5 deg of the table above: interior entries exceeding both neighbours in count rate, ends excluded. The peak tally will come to 0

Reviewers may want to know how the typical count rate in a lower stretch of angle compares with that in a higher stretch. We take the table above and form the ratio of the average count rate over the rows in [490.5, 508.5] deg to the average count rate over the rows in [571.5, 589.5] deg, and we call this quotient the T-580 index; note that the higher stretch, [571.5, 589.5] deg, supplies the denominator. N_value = 1.4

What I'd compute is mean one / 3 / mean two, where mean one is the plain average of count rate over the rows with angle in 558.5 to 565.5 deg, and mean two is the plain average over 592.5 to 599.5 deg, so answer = 0.23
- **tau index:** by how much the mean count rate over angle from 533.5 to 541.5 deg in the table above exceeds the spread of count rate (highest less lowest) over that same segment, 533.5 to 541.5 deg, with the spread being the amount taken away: 82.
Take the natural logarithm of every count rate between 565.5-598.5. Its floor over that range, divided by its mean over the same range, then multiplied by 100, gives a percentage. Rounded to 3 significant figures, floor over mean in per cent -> 96.2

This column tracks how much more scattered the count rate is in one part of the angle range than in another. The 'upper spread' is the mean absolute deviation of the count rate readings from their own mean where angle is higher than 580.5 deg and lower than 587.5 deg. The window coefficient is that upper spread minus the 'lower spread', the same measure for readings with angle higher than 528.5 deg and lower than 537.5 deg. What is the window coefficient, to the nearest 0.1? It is -9.8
